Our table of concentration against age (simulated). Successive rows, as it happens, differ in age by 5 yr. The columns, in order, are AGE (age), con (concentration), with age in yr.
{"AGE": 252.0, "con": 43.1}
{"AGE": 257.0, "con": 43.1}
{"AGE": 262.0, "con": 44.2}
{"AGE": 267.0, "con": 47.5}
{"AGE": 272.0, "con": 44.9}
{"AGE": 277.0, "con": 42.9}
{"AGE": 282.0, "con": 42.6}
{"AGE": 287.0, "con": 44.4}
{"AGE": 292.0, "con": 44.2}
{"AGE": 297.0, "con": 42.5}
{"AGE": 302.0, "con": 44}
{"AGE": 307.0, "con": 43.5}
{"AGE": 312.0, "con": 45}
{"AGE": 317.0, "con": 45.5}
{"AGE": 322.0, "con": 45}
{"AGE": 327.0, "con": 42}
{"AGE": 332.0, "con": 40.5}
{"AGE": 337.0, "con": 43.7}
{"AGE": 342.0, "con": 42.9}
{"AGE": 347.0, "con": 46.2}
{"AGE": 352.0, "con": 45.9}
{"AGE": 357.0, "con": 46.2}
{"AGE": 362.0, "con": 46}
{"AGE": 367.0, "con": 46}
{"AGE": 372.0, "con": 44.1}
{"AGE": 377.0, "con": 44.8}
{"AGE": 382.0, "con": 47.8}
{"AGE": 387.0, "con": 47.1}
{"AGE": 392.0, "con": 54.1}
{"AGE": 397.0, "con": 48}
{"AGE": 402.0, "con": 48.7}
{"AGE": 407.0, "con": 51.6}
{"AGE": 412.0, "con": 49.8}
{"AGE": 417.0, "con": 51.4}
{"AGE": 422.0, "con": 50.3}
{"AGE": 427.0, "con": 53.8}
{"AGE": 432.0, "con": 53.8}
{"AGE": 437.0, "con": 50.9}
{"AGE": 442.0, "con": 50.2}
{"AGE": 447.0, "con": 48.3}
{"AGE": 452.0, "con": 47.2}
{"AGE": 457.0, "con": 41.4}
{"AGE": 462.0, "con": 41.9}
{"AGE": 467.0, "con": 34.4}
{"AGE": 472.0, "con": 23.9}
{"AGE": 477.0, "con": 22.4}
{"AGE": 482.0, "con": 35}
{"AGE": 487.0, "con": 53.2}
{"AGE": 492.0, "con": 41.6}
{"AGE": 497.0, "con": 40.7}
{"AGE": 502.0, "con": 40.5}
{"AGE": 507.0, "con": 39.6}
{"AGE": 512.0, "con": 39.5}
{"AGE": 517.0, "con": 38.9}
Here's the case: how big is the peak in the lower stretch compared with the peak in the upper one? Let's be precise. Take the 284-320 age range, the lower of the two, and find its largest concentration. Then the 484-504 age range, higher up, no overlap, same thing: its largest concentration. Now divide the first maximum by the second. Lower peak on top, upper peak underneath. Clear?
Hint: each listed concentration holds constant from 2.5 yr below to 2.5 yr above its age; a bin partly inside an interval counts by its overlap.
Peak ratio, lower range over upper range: 0.86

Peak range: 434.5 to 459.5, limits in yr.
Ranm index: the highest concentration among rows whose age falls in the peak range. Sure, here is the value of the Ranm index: 50.9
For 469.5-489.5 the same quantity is 53.2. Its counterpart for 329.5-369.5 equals 46.2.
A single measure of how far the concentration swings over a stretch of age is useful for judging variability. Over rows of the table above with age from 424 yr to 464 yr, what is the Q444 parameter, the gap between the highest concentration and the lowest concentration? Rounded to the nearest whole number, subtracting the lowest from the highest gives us 12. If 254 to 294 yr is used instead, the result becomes 5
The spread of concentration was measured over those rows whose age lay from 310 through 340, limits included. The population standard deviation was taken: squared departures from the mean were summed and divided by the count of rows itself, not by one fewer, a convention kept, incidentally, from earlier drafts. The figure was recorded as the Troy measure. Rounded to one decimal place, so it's 1.8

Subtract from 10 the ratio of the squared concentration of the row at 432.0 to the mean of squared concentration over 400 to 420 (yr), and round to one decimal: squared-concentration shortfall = 8.9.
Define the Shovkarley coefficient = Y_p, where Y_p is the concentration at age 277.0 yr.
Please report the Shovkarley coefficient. 42.9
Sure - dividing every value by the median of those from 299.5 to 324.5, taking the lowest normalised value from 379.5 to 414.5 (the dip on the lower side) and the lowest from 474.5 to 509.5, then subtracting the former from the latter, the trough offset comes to -0.55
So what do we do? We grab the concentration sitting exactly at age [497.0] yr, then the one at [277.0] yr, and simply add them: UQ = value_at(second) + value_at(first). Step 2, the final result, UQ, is 84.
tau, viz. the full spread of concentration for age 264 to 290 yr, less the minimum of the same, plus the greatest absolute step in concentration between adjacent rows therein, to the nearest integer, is -35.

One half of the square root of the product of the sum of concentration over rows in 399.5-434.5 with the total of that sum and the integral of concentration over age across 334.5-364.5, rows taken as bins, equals 392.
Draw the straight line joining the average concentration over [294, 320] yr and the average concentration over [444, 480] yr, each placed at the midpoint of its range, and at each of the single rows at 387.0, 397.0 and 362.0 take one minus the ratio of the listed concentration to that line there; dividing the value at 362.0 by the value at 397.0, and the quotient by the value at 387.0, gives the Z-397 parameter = -3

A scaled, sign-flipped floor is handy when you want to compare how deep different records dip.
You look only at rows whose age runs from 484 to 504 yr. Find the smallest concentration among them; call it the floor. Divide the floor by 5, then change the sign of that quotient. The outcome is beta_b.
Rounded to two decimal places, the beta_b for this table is -8.10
